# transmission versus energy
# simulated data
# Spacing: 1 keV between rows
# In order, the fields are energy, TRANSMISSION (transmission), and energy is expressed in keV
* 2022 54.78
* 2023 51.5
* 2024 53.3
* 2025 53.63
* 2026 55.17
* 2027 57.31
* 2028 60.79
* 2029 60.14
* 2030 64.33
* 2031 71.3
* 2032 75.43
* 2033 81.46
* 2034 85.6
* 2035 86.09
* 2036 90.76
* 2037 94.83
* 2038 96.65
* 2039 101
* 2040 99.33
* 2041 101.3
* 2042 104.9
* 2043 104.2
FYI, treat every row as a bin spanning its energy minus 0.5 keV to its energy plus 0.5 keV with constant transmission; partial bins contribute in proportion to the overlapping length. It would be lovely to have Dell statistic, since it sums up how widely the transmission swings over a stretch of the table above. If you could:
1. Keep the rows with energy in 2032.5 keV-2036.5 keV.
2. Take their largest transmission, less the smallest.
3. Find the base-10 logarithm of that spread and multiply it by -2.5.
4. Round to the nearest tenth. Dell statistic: -2.4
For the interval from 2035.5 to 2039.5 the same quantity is -2.5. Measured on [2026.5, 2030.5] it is -2.1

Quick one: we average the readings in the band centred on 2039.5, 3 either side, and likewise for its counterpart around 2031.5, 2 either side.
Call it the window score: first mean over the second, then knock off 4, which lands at -2.64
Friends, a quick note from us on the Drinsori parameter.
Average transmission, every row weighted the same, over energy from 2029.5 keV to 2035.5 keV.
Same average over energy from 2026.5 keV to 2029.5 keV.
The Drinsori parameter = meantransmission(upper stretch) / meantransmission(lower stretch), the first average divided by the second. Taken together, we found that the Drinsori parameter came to 1.30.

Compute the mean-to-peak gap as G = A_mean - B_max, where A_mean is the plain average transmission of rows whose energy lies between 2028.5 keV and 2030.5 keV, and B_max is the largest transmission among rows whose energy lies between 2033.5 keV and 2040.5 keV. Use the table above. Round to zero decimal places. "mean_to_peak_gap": -39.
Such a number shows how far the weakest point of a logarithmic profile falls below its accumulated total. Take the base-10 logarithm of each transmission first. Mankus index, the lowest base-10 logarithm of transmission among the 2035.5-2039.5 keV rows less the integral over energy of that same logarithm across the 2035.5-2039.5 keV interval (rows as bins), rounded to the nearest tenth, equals -6.0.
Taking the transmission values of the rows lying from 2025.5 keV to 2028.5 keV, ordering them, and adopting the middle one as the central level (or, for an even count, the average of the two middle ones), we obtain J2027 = 57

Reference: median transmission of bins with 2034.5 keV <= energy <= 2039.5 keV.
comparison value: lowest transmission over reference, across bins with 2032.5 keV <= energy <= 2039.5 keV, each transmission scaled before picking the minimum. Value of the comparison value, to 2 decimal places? 0.86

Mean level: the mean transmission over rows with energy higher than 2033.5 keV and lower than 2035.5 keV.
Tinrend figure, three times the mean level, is 258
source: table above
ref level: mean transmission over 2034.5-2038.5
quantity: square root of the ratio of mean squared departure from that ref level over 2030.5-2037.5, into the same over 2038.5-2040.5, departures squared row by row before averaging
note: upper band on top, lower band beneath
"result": 0.71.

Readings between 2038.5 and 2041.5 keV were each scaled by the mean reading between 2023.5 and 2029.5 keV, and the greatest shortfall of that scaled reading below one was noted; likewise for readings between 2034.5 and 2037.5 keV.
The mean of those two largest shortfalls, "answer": -0.63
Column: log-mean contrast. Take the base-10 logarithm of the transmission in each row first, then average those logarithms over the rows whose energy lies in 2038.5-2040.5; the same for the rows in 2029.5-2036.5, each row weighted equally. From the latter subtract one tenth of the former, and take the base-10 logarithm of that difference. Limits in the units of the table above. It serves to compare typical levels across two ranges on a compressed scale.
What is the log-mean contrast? 0.230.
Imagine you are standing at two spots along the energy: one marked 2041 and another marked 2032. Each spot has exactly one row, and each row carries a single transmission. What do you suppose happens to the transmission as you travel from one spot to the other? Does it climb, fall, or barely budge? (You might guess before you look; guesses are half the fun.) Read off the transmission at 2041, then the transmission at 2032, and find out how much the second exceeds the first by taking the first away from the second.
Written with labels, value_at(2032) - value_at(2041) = -26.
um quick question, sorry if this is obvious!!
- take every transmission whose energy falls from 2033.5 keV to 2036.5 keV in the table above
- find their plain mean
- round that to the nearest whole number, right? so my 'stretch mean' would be 87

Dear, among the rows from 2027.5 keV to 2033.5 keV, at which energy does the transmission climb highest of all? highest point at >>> 2033 keV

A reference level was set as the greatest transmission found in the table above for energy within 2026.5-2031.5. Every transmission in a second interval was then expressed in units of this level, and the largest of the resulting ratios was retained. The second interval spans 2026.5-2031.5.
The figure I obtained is 1.0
